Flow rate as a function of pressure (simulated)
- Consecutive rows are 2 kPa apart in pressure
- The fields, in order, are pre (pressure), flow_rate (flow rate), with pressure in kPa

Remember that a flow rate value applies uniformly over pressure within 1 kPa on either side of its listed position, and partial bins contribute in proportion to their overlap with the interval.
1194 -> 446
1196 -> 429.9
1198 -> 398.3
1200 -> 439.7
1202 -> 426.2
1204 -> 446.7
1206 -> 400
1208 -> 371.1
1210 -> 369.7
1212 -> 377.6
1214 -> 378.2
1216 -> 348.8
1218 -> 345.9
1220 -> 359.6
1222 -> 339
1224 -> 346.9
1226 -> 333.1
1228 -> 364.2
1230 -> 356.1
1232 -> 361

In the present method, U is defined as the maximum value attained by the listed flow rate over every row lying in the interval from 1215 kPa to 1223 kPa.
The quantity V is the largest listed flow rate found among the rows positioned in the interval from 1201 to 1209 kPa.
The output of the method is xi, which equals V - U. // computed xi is 87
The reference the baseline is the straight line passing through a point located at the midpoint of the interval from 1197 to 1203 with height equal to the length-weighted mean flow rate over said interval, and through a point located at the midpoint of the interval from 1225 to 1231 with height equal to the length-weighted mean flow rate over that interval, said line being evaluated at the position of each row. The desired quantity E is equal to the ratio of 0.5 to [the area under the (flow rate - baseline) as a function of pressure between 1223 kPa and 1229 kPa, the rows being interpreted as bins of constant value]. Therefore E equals -0.010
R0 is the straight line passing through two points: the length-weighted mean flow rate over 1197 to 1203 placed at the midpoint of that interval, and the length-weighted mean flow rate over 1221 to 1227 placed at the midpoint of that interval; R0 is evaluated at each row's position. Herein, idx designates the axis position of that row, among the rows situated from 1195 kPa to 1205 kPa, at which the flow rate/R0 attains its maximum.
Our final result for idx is 1204 kPa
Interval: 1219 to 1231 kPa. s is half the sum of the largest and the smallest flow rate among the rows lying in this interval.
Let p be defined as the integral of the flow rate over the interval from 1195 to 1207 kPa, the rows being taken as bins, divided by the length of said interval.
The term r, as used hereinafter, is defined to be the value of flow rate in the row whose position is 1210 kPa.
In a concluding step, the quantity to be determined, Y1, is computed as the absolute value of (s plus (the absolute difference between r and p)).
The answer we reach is 402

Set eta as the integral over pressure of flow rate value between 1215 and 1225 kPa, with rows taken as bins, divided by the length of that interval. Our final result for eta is 348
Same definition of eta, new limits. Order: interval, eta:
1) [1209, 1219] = 364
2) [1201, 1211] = 403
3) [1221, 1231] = 348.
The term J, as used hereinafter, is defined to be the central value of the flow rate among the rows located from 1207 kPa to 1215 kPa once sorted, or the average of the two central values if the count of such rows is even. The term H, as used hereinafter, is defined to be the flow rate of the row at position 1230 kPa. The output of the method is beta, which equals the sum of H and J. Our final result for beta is 730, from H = 356.1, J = 374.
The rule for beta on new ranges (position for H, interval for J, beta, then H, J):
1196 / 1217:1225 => 776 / 429.9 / 346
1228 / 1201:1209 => 777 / 364.2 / 413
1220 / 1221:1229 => 703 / 359.6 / 343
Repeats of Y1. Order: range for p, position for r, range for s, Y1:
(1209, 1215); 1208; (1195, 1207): 427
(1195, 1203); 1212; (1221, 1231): 395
